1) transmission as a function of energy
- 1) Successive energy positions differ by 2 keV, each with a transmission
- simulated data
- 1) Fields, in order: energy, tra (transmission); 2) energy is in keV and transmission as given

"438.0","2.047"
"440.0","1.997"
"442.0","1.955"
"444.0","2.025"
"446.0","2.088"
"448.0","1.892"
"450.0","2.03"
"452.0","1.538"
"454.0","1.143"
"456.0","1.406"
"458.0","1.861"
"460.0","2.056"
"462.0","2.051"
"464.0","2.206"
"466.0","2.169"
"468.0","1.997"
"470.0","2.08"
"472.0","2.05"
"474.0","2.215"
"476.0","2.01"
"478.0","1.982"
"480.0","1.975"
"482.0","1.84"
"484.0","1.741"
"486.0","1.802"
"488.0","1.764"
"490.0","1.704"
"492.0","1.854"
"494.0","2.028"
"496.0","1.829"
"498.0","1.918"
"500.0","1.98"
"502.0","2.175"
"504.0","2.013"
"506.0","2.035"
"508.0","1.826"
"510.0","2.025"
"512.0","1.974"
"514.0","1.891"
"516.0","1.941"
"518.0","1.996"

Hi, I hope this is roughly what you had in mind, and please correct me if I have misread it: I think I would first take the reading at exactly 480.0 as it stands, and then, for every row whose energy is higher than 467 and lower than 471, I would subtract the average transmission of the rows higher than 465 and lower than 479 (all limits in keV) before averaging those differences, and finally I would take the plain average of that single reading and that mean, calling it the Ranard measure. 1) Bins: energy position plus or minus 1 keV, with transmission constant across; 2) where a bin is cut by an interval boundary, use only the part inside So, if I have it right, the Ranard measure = 0.97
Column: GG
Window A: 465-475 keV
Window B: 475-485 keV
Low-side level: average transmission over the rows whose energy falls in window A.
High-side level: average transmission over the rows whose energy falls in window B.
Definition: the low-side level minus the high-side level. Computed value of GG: 0.19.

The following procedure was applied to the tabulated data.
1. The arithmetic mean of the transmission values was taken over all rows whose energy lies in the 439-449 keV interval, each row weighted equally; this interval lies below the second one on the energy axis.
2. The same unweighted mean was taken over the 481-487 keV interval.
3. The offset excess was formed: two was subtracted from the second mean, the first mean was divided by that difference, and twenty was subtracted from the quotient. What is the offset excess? -30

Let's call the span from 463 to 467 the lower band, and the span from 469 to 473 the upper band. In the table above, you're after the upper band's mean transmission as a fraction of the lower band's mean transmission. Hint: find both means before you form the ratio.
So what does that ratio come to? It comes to 0.94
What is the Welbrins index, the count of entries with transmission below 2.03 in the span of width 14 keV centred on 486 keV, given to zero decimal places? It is 7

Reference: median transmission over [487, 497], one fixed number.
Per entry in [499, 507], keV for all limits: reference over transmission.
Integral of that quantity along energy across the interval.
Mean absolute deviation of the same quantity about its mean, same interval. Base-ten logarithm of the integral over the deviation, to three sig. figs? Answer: 2.44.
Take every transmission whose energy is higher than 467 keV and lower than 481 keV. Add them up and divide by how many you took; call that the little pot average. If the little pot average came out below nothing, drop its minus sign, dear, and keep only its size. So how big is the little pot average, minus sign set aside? 2.04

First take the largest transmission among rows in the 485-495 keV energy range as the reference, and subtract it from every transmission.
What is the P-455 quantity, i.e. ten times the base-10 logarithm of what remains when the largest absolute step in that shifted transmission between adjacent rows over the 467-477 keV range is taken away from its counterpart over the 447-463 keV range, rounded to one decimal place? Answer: -5.4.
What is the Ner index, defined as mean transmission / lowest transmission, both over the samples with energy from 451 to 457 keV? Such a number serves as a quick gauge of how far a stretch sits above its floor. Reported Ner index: 1.19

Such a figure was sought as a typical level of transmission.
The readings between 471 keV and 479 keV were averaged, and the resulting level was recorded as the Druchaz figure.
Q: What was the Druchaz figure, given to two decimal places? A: 2.06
